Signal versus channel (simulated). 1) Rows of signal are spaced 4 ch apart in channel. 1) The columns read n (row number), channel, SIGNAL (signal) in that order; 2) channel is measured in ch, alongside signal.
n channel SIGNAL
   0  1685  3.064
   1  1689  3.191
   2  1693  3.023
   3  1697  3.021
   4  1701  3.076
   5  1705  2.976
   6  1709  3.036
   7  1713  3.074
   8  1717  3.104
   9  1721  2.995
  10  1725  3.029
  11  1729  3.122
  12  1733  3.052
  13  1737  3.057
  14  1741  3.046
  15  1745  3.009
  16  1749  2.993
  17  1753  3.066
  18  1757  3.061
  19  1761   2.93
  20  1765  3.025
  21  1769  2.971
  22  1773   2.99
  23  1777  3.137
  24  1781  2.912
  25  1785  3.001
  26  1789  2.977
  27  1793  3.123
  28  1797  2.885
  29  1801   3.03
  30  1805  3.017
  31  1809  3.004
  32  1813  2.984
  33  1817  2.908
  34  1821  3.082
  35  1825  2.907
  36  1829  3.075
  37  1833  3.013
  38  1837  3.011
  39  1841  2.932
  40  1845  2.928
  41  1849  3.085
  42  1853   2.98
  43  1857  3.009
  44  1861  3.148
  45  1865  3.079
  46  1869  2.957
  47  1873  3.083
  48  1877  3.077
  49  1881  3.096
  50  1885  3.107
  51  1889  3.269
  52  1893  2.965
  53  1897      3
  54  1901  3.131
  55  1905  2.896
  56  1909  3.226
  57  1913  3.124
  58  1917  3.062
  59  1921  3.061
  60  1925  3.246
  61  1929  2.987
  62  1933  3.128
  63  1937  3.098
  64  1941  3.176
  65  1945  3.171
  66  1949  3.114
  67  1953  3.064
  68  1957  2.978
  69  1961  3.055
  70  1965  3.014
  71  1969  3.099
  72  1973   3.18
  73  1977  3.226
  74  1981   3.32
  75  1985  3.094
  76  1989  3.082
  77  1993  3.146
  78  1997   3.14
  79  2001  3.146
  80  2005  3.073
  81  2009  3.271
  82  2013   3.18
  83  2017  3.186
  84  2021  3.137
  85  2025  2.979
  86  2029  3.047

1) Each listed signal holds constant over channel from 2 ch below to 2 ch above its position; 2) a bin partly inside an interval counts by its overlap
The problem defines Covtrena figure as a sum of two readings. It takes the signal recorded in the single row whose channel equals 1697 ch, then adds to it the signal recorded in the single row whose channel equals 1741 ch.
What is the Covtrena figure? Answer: 6.07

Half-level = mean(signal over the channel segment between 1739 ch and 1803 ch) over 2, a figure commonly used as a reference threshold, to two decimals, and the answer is 1.50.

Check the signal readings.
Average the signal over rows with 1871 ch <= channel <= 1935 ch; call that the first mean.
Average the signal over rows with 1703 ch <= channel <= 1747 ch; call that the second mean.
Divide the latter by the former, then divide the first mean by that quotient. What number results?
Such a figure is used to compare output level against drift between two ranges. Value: 3.14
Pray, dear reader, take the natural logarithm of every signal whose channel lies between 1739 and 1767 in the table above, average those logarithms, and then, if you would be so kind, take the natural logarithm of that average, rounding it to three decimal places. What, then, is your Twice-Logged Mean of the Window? 0.100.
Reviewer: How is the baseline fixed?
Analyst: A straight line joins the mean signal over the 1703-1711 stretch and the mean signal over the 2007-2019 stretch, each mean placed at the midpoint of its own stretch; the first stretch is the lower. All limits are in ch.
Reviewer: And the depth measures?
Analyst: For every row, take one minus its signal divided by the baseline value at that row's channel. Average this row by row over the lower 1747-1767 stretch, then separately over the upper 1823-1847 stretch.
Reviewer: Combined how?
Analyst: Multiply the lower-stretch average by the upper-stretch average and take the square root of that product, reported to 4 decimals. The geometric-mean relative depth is 0.0174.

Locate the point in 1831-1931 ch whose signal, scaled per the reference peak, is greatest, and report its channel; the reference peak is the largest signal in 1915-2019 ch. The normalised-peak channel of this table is 1889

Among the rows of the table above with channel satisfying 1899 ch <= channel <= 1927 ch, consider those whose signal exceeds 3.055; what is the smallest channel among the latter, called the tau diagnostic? 1901 ch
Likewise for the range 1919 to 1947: 1921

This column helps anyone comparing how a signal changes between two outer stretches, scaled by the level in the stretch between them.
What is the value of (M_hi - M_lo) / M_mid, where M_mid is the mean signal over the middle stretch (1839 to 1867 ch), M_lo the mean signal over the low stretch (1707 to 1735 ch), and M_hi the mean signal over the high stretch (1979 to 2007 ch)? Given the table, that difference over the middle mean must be 0.028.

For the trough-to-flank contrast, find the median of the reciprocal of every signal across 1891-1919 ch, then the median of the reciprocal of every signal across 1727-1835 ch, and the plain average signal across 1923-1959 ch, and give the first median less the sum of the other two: -3.11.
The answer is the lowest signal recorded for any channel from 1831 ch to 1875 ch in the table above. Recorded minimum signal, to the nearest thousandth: 2.928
